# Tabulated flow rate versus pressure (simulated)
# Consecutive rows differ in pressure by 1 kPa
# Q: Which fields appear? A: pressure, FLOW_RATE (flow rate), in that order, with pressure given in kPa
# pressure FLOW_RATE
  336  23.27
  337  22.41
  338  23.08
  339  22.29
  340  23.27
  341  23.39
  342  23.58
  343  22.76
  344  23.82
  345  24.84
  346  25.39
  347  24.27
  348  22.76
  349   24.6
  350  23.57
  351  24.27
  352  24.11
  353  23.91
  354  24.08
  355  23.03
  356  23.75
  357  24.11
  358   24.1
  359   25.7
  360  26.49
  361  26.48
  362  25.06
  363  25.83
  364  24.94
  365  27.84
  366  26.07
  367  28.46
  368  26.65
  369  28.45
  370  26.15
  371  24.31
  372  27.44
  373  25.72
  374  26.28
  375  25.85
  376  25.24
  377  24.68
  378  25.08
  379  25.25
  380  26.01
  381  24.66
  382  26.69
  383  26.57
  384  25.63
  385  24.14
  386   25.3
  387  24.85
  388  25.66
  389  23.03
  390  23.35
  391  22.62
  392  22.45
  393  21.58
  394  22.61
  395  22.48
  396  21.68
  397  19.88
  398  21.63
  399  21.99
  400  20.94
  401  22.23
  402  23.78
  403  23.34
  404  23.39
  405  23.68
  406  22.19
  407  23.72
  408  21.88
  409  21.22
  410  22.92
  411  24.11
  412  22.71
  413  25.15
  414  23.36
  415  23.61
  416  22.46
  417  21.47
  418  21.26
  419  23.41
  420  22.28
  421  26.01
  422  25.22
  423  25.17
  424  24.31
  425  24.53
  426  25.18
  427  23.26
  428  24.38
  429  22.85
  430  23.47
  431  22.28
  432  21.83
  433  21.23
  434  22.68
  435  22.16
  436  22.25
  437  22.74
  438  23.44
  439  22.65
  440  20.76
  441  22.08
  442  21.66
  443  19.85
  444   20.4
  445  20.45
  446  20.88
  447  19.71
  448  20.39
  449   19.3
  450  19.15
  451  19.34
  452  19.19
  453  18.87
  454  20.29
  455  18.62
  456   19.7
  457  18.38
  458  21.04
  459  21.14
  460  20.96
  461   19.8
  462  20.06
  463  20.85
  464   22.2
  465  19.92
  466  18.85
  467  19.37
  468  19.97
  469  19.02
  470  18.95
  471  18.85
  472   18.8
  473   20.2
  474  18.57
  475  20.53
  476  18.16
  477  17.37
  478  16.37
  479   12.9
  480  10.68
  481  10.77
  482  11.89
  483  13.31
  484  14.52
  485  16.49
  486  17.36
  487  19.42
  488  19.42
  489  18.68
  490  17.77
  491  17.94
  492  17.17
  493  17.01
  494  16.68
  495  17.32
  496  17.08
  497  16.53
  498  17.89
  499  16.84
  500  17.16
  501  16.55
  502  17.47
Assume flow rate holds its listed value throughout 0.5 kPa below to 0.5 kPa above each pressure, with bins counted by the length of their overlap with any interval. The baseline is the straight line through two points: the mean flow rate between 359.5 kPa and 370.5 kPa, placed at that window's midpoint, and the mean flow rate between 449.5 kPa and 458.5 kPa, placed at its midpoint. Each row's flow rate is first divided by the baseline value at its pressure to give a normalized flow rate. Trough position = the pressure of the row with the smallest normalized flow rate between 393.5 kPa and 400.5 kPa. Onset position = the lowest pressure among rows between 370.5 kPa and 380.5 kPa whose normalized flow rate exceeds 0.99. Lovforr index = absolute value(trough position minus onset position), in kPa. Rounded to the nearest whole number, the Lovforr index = 25 kPa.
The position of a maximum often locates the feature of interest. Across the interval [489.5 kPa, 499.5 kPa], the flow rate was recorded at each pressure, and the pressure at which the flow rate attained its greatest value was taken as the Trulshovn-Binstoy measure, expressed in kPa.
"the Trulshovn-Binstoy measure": 491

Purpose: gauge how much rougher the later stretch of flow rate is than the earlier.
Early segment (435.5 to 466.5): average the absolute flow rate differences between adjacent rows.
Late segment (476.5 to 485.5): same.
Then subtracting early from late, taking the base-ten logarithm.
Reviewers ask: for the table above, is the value -0.19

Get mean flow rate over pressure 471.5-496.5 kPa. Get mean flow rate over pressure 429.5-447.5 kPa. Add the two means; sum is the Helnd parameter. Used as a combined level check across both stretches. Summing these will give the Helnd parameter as 38.4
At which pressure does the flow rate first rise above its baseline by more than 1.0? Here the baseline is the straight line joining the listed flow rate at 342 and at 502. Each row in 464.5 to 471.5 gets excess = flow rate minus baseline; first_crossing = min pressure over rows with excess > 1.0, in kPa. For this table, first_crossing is 465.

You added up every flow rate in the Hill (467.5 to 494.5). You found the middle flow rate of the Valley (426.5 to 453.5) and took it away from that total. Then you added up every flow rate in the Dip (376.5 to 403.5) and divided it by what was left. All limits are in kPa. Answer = 1.46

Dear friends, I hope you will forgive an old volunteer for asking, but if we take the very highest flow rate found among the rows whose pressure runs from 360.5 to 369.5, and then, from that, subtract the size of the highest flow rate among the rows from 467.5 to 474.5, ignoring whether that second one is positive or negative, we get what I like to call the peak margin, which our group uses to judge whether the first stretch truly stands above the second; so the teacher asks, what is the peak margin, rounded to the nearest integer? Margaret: 8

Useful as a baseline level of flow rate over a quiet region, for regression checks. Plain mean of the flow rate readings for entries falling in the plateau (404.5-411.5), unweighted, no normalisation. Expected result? 23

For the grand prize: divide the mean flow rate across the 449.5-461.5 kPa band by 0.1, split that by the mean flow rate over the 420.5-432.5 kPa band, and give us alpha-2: 8.2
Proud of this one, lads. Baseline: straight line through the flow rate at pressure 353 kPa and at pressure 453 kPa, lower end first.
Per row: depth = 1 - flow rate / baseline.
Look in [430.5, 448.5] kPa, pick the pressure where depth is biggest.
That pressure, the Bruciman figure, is 443 kPa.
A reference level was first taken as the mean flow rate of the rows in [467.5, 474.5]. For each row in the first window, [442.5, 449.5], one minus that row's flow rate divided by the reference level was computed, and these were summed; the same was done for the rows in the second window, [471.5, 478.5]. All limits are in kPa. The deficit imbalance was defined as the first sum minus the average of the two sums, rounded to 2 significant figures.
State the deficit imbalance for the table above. -0.29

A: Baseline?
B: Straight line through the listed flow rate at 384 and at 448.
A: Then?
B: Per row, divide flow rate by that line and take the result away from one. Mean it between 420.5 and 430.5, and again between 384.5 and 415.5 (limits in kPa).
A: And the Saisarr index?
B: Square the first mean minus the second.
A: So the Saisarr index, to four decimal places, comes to 0.0239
